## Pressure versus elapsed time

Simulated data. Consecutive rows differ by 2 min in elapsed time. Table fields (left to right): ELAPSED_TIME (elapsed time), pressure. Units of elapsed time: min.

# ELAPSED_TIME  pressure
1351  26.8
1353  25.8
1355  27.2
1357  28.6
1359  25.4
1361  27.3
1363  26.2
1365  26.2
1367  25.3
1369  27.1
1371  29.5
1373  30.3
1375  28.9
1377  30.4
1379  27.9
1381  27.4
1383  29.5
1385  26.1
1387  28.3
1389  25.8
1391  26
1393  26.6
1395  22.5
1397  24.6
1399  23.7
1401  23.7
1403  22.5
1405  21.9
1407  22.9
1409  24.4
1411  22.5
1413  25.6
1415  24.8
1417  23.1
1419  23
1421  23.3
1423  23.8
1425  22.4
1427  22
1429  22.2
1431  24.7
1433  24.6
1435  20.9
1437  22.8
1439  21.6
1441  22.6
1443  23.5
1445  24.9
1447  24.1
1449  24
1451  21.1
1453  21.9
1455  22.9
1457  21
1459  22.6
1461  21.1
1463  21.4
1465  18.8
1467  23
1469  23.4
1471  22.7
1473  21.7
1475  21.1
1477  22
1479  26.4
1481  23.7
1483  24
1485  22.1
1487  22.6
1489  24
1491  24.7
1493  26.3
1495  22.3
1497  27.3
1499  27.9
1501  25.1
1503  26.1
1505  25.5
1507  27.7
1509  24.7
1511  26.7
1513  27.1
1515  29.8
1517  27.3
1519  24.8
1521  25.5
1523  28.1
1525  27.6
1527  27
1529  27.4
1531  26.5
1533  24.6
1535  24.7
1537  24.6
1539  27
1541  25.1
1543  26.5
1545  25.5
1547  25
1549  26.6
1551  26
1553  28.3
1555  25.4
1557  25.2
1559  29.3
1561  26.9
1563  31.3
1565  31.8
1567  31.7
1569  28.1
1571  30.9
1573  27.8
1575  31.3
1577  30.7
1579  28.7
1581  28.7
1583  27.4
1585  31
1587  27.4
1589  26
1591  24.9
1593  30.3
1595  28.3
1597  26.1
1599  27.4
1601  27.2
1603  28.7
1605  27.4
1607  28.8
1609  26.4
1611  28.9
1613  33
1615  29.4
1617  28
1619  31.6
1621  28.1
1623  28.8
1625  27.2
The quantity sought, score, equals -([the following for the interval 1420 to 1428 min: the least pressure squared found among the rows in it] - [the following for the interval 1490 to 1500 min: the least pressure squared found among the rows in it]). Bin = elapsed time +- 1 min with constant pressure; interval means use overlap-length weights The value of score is 13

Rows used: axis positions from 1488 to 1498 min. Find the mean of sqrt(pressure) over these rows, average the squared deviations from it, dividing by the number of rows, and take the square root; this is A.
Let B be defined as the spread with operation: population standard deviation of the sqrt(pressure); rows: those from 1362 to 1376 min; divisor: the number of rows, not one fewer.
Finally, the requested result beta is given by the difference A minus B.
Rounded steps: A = 0.18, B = 0.17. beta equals 0.01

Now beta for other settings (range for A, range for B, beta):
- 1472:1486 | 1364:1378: 0.00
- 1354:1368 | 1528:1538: -0.01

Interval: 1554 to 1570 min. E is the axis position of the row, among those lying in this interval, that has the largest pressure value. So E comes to 1565 min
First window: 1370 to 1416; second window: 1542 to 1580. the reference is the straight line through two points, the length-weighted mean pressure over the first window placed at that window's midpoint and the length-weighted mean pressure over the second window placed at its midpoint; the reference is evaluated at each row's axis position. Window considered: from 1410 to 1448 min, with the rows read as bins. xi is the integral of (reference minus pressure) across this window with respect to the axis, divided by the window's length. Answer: 3.1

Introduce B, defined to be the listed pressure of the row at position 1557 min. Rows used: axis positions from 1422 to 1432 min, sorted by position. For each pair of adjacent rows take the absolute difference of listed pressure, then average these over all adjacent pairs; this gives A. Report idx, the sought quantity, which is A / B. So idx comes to 0.04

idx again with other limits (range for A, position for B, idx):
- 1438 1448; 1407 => 0.04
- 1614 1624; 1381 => 0.08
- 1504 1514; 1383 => 0.06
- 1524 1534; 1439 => 0.04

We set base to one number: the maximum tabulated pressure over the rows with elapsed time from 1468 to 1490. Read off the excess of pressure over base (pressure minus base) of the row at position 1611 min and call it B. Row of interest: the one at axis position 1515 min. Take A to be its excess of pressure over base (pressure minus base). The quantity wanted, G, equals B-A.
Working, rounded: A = 3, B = 2.5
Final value -0.9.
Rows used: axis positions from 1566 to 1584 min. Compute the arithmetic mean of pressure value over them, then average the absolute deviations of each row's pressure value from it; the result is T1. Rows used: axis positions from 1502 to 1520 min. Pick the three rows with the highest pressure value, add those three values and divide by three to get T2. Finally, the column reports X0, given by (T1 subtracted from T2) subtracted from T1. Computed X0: -25.3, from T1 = 1.49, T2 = 28.3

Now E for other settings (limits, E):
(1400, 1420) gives 1413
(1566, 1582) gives 1567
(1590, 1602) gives 1593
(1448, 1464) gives 1449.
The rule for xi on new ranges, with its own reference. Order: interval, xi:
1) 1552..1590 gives -0.4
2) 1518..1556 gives 1.8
